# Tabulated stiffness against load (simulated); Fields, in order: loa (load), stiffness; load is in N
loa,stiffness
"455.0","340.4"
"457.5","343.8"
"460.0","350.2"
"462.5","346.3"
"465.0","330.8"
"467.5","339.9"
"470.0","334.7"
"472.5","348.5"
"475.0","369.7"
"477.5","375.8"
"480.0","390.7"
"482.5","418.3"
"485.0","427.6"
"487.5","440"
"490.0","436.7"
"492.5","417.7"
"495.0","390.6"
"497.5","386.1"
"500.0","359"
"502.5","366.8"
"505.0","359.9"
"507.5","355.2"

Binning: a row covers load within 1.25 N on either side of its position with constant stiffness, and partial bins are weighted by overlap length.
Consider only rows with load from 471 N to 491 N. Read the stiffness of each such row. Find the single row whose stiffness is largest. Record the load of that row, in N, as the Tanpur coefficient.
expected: 487.5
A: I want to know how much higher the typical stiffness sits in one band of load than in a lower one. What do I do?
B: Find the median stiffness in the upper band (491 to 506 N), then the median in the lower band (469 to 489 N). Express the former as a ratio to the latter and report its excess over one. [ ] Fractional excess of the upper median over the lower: -0.02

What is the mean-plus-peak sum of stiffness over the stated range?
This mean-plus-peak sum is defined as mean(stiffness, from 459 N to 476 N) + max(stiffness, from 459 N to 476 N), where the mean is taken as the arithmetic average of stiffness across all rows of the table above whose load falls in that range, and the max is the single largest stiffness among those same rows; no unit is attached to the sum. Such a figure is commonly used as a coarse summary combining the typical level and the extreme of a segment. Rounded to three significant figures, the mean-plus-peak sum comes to 715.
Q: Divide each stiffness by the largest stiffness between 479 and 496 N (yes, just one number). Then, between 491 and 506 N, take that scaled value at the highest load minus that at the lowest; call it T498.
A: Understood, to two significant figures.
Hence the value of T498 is -0.13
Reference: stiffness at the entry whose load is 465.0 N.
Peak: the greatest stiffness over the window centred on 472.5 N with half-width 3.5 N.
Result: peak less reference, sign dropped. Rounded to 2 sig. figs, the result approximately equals 39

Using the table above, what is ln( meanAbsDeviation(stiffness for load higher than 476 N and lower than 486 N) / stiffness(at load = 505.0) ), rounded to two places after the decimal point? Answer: -2.90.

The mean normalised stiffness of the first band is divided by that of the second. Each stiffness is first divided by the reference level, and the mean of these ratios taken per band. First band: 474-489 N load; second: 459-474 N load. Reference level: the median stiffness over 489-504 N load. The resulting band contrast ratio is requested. 1.18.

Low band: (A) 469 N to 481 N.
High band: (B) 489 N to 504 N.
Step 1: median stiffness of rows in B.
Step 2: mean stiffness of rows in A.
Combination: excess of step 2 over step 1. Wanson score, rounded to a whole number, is -24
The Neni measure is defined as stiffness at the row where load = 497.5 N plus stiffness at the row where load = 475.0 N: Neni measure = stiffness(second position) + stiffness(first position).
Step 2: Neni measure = 756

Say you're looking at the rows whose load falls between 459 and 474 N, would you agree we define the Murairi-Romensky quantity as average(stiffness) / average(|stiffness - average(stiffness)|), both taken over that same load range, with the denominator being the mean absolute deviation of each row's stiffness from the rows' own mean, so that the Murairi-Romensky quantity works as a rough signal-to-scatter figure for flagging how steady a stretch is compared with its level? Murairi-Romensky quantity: 52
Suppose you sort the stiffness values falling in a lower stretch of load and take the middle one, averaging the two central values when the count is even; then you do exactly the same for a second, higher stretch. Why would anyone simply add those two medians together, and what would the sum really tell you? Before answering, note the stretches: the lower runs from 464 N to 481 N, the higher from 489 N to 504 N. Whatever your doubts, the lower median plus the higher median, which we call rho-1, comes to 737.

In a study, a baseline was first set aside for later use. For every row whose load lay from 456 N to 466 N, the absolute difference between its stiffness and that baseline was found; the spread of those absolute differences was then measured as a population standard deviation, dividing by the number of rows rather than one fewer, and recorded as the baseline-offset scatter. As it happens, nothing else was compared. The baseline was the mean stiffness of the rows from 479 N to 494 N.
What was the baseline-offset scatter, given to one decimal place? 7.3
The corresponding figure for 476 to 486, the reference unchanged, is 17.8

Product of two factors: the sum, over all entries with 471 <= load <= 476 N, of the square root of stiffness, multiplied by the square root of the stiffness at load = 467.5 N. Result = 699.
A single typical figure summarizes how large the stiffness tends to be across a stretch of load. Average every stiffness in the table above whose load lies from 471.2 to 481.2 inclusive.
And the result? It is 371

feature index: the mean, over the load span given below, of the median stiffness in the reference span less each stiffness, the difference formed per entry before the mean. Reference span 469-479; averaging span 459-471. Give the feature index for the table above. 19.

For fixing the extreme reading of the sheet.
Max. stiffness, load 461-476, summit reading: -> 369.7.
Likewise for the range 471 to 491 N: 440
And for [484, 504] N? 440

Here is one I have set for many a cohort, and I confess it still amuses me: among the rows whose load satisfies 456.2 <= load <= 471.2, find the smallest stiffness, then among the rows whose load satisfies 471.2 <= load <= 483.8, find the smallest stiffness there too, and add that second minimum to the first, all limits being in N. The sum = 679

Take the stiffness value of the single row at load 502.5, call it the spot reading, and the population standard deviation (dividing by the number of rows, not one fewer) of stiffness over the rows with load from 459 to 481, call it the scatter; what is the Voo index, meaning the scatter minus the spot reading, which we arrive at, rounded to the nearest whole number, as -348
